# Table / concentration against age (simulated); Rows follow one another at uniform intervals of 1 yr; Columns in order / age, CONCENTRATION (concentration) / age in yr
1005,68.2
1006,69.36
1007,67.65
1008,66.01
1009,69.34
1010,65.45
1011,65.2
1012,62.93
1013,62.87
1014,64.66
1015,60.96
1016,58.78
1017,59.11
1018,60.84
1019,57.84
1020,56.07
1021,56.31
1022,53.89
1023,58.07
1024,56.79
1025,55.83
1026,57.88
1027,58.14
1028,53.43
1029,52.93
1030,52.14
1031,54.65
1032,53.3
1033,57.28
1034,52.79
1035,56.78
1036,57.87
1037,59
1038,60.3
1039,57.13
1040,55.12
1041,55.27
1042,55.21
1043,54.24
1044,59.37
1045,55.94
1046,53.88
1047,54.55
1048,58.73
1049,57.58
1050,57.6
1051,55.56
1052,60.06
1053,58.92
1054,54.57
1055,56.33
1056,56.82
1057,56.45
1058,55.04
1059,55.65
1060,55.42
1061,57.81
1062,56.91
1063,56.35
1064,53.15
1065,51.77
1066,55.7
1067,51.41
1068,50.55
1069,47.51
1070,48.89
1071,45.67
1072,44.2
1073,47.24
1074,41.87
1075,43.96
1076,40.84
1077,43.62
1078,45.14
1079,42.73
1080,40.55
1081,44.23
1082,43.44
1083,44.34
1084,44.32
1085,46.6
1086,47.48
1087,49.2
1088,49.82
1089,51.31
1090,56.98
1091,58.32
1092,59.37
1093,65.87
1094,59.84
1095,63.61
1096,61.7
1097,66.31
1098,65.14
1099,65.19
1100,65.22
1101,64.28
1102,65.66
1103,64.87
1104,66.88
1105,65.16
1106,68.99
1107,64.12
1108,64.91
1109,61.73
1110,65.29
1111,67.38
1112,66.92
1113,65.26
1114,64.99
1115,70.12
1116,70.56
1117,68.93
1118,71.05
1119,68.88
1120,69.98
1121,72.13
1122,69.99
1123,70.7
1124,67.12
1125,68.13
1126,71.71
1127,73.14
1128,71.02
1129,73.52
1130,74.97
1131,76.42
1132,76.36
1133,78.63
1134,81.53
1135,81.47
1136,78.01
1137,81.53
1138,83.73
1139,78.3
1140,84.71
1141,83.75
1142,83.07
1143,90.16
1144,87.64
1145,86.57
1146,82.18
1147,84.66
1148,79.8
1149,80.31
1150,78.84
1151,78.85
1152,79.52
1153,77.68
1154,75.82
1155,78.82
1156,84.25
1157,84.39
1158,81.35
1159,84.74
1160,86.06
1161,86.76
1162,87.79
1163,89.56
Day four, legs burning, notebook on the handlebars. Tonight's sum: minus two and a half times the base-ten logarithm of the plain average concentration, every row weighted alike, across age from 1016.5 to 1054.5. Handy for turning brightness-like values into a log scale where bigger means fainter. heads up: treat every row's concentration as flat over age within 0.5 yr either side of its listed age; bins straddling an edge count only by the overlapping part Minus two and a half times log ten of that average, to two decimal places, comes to -4.38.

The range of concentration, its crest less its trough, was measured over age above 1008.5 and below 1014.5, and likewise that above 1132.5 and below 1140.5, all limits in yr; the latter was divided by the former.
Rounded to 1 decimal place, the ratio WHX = 1.0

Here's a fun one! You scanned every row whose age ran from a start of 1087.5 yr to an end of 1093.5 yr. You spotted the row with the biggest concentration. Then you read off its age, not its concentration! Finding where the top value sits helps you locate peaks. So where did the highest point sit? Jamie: 1093 yr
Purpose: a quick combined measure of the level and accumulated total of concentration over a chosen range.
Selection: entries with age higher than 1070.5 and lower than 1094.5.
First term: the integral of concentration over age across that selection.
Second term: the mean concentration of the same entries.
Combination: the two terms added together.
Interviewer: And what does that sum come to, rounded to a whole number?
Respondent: 1205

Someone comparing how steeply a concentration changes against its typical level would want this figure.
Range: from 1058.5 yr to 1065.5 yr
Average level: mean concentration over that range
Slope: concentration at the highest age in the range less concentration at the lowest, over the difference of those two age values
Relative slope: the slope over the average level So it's -0.012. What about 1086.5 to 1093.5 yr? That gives 0.050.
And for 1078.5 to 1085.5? 0.015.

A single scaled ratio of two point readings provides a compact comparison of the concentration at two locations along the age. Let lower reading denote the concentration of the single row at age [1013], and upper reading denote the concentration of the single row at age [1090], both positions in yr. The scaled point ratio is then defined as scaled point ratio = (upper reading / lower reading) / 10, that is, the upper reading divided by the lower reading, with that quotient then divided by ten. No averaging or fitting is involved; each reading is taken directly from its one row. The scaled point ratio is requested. 0.09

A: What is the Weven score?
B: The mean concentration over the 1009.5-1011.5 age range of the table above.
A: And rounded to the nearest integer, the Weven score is 65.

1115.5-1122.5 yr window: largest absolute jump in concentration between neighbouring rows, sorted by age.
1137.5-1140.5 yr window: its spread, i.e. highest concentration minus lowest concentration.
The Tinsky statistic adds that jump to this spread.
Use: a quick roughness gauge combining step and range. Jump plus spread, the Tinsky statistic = 8.6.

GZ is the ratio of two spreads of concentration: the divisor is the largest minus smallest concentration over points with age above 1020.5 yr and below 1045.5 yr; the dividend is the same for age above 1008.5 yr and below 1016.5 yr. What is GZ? 1.3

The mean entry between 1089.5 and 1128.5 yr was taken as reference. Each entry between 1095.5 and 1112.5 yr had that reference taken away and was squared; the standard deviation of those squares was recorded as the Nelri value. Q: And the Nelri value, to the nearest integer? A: 7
